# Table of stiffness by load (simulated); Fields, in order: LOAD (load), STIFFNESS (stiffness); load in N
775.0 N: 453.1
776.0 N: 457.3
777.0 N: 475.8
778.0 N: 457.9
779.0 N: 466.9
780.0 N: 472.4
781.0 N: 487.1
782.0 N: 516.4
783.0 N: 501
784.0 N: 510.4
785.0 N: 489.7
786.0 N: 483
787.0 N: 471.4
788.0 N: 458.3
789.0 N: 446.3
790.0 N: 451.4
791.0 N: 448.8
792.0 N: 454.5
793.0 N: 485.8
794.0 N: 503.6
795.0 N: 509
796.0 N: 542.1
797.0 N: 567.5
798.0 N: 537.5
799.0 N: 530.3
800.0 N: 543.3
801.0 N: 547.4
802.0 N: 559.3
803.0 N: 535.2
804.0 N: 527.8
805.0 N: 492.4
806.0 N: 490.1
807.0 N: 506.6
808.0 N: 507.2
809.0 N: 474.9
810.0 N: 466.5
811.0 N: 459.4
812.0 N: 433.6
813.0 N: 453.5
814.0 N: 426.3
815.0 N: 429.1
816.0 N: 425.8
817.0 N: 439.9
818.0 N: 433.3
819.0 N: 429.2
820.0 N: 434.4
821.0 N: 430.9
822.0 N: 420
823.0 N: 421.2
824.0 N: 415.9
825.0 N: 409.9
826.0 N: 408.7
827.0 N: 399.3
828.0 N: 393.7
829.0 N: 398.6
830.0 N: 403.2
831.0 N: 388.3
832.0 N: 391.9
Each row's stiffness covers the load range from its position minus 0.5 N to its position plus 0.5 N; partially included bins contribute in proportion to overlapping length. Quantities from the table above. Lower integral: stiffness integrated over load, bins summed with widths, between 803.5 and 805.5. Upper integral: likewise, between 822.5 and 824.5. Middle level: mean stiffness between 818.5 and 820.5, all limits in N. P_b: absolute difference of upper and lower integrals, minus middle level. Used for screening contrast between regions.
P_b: -249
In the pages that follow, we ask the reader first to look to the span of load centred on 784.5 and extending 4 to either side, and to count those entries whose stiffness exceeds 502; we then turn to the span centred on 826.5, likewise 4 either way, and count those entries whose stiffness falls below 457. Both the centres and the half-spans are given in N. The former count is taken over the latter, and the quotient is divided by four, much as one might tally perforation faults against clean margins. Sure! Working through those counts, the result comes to 0.06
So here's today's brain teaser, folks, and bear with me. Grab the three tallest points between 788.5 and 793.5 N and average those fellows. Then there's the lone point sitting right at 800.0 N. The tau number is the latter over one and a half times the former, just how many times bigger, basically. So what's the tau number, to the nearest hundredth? 0.78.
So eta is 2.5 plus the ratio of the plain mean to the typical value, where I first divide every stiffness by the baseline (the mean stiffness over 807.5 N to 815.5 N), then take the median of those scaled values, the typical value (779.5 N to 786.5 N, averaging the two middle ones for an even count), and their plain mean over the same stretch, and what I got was 3.51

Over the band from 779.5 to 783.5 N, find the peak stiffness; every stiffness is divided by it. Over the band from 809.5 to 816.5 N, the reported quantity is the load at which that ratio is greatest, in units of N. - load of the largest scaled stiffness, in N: 810.0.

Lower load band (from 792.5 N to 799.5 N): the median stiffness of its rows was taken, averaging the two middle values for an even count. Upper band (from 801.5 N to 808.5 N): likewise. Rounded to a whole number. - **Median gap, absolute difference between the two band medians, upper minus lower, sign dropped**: 23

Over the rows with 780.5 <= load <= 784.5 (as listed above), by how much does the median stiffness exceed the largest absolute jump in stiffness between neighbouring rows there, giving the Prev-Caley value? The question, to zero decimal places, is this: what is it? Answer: 476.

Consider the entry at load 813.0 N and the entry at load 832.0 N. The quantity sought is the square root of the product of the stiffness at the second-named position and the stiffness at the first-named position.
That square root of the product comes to 422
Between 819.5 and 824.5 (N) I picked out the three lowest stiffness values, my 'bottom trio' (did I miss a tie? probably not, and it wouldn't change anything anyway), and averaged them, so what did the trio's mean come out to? 419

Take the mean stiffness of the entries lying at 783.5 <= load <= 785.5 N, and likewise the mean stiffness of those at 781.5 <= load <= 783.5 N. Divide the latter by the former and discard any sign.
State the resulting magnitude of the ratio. 1.02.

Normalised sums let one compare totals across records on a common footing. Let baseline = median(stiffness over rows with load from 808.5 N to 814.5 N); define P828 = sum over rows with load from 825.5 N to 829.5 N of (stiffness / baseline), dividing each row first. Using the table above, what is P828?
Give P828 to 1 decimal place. 3.5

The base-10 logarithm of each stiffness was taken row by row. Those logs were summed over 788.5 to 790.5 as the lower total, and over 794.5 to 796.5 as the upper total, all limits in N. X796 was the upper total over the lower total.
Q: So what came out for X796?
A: 1.03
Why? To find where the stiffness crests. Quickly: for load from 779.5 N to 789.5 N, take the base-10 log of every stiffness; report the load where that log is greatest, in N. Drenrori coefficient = 782.0 N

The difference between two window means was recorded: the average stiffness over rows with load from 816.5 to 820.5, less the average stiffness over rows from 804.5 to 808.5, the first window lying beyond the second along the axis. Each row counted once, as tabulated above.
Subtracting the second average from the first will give -65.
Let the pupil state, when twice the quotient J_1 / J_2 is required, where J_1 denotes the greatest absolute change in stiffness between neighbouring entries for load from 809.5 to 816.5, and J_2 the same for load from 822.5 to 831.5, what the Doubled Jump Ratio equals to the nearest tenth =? 3.7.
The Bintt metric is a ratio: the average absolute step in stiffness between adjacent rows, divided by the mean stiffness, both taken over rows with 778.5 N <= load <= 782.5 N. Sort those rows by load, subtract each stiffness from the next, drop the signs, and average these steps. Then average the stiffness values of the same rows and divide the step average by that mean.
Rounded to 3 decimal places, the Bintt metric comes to 0.034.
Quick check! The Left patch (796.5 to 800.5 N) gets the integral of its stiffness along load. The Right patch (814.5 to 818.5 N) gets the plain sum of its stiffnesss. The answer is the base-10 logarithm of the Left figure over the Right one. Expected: 0.10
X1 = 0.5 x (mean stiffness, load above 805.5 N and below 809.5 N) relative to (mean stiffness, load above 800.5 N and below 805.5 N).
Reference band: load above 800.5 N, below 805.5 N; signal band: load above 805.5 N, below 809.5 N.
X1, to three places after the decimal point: 0.465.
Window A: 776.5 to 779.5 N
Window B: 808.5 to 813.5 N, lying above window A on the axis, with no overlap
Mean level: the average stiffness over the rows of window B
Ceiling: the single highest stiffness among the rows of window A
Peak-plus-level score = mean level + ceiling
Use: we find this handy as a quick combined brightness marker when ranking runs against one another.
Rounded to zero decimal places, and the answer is 933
